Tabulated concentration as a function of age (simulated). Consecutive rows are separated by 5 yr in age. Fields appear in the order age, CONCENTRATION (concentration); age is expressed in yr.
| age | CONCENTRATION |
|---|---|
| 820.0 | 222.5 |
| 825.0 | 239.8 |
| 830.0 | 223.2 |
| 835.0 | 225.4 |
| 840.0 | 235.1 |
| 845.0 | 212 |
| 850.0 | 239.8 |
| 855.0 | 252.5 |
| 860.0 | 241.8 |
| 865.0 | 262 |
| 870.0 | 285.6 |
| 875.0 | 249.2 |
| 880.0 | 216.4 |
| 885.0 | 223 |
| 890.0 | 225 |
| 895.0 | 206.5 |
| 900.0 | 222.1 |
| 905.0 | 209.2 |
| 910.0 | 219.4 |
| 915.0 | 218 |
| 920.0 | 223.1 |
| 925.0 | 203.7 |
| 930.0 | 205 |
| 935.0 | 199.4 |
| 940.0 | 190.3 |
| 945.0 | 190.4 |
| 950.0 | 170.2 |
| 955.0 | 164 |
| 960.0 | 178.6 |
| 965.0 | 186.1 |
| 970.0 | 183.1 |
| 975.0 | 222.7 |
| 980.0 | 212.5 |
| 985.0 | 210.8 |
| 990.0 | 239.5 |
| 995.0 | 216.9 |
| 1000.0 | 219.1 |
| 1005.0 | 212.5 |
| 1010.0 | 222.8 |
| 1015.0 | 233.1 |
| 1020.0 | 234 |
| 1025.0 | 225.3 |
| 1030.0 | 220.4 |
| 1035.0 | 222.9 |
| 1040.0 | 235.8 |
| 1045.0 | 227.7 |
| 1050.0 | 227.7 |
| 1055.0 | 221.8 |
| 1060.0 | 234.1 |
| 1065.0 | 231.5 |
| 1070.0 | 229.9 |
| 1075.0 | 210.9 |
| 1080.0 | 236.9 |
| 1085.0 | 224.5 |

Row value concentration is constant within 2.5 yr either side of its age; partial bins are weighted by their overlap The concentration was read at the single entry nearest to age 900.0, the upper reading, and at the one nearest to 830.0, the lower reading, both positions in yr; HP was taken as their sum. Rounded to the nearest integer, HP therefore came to 445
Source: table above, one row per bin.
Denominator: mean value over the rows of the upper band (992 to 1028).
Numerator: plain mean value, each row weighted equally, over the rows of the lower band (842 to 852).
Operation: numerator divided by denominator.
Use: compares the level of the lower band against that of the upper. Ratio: 1.01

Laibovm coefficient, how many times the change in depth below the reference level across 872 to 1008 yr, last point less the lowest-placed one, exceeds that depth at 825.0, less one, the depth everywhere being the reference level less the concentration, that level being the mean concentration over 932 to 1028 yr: -2.08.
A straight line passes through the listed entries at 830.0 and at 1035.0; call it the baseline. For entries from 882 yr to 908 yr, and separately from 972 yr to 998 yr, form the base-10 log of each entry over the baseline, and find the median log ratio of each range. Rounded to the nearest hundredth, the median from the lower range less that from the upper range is 0.01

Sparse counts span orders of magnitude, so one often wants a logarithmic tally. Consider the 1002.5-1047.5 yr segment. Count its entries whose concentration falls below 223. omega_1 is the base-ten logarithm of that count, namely 0.60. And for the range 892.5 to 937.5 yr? 0.90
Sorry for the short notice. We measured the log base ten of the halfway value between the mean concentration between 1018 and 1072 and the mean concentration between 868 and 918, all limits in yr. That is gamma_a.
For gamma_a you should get 2.36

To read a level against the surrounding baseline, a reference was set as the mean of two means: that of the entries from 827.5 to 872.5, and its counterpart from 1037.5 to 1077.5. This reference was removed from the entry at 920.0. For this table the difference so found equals -12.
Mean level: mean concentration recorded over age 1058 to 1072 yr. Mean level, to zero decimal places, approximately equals 232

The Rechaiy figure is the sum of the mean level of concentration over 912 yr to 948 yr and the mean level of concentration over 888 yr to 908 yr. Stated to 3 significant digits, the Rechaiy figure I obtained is 420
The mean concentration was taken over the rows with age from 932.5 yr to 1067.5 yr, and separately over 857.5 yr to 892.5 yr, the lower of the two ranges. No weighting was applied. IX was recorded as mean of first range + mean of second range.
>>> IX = 456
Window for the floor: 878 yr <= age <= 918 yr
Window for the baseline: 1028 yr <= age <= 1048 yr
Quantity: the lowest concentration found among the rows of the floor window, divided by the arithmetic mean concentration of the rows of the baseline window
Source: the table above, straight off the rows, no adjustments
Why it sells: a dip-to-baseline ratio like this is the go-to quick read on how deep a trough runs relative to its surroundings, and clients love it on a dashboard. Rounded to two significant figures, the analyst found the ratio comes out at 0.91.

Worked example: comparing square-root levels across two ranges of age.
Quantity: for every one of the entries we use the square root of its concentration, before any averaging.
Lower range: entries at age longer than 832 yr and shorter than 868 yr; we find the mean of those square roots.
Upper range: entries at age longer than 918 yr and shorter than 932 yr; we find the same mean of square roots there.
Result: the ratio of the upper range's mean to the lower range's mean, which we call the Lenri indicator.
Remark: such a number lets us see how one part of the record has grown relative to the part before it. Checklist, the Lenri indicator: 0.94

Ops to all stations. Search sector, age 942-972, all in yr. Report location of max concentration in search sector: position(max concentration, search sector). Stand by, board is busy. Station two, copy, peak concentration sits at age 945.0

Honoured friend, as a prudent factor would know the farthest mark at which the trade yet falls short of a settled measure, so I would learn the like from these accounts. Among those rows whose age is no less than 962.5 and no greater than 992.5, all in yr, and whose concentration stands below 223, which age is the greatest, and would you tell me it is 985.0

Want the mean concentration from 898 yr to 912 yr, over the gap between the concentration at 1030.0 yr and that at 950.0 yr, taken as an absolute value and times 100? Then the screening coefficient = 432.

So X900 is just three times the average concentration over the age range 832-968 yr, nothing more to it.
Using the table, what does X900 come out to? 650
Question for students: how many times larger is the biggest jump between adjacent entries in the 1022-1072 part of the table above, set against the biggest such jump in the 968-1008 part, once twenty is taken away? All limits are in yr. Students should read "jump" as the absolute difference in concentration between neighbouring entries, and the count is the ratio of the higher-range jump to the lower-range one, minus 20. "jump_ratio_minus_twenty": -19.7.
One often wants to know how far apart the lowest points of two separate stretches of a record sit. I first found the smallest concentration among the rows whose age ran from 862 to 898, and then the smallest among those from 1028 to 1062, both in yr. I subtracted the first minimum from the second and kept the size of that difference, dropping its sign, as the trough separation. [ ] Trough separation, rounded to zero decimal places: 14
